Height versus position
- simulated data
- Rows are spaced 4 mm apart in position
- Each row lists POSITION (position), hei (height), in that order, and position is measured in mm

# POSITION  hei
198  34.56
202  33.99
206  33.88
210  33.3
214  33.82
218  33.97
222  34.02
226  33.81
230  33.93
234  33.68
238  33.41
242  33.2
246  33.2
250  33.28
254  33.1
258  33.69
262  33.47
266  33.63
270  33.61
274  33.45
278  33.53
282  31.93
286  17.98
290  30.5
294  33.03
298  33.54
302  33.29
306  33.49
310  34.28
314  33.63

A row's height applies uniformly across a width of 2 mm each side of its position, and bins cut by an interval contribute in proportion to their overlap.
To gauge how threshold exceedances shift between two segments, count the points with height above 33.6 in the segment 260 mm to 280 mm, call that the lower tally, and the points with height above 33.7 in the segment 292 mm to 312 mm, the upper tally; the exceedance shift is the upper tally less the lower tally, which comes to -1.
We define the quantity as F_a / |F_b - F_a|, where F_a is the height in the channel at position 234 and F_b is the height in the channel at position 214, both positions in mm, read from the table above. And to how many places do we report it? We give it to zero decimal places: 241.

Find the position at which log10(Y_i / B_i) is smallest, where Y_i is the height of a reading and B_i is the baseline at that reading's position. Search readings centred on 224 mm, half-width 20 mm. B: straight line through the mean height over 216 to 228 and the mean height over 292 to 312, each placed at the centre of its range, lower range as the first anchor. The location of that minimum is 210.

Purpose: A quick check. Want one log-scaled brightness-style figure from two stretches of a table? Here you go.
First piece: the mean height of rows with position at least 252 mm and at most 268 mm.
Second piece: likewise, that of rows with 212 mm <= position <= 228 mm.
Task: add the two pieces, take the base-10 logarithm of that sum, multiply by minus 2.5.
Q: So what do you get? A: -4.57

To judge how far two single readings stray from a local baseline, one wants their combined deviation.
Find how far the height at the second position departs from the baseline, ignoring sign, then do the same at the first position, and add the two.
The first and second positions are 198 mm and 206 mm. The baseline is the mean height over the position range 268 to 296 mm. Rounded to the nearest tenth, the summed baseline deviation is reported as 7.3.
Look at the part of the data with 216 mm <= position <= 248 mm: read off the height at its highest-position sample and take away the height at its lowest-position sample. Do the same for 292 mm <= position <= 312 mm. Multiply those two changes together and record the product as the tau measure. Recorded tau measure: -1.0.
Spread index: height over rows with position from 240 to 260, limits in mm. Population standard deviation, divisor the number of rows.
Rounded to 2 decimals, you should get 0.21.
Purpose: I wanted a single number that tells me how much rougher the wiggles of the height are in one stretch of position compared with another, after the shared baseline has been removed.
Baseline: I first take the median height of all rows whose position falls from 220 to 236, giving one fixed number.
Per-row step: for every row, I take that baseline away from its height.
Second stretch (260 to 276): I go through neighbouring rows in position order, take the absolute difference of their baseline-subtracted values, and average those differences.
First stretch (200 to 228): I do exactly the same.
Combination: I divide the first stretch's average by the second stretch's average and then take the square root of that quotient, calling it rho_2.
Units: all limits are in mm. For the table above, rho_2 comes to 1.5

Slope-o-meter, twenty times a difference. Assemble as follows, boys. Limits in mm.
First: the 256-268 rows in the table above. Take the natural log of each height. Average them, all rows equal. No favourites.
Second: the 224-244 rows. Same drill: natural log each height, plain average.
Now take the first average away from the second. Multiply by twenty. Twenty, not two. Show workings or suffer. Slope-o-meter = 0.0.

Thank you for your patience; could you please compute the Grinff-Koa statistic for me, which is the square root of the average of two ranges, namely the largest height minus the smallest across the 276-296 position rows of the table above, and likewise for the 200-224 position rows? 2.9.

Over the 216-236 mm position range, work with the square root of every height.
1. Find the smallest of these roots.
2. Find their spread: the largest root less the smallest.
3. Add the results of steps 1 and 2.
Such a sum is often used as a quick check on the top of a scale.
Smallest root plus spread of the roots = 5.83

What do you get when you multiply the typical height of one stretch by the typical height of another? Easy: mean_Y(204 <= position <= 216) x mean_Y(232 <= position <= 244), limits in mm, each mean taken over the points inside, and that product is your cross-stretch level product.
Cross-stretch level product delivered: 1125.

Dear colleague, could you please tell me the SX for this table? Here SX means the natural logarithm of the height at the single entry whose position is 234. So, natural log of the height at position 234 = 3.52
